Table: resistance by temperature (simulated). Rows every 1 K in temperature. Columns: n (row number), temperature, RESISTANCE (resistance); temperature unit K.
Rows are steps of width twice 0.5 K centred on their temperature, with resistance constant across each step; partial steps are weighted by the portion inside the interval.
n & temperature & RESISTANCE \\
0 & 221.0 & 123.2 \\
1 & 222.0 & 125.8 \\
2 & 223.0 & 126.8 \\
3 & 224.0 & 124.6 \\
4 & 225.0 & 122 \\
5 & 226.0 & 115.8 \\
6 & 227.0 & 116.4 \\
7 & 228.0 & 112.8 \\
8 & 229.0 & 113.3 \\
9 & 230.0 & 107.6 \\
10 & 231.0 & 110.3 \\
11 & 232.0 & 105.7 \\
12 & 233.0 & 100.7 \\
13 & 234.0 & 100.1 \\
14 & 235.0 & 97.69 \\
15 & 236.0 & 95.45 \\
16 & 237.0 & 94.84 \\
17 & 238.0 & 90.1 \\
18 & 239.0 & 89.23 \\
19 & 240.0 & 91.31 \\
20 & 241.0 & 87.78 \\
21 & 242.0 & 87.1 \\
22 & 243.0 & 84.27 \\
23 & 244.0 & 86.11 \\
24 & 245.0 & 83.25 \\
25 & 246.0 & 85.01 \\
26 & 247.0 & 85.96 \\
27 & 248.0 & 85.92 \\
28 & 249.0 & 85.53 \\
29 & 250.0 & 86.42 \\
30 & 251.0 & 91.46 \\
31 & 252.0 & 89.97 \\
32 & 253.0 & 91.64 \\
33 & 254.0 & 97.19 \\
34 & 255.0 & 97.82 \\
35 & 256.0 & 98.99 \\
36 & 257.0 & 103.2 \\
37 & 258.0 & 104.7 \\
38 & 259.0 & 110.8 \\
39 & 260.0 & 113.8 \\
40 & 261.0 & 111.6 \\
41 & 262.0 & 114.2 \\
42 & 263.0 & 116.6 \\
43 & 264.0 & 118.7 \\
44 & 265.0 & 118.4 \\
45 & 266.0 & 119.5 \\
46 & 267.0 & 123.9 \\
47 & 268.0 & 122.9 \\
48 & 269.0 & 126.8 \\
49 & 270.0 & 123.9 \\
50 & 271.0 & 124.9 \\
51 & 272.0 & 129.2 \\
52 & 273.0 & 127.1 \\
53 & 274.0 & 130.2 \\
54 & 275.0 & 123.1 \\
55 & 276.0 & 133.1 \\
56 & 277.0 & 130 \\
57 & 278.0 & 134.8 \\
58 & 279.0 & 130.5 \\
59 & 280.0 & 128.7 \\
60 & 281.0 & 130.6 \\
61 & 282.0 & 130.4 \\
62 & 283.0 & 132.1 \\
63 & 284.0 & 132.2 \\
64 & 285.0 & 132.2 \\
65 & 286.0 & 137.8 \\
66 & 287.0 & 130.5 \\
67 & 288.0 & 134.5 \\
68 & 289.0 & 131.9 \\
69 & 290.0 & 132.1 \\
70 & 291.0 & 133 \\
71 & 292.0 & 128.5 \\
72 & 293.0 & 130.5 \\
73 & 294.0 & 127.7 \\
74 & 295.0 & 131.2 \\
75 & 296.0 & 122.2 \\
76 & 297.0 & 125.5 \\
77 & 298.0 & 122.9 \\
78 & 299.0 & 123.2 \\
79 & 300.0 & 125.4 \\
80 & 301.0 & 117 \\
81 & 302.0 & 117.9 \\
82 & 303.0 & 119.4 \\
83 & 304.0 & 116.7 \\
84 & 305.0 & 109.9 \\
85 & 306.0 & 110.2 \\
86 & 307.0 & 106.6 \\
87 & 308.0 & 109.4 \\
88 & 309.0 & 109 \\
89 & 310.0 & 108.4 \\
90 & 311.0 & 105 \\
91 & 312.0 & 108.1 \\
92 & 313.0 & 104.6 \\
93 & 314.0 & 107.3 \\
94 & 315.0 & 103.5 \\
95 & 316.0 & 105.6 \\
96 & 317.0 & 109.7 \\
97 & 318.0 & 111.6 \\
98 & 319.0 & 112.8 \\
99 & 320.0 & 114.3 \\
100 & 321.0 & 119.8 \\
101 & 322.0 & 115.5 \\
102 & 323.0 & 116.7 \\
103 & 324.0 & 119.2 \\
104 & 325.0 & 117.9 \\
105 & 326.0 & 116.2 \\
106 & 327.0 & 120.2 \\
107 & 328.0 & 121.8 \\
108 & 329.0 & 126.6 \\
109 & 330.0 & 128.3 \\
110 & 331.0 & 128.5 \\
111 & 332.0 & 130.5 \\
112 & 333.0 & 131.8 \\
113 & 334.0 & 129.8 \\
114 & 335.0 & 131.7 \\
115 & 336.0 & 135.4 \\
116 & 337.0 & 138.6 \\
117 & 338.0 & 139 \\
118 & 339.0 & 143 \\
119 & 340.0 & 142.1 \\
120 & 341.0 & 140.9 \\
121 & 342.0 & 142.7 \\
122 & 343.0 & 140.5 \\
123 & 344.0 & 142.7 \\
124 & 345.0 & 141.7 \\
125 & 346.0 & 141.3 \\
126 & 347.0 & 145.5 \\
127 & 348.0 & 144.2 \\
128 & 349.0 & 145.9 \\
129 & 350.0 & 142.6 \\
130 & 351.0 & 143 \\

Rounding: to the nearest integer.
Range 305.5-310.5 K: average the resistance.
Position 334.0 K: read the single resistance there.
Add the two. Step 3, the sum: 239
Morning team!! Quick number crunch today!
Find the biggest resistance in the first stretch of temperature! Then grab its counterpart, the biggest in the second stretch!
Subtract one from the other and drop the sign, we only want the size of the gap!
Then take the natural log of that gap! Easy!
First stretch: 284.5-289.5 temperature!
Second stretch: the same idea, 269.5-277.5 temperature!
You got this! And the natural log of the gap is 1.5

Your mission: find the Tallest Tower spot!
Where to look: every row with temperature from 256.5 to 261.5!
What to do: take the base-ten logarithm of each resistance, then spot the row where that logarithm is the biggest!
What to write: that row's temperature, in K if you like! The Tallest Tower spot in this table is 260.0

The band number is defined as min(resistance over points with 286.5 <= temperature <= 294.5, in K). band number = 127.7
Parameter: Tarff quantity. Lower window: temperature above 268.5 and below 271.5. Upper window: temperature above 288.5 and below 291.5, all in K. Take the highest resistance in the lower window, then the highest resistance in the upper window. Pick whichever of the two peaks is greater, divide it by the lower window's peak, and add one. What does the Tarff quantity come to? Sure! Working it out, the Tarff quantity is 2.05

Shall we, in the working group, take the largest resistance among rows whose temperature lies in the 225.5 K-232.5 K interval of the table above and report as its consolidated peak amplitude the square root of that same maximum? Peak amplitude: 10.8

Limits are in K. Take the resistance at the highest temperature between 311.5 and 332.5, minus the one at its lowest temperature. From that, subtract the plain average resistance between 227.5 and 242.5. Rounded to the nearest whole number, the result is -77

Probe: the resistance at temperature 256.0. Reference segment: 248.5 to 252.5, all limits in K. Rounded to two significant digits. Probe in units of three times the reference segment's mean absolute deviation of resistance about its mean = 14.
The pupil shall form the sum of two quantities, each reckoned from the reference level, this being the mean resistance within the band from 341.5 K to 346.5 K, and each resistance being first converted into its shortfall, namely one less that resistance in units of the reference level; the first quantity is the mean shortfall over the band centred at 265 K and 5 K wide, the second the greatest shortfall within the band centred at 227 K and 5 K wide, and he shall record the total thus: 0.36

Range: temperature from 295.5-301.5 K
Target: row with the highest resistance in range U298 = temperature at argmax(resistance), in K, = 297.0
